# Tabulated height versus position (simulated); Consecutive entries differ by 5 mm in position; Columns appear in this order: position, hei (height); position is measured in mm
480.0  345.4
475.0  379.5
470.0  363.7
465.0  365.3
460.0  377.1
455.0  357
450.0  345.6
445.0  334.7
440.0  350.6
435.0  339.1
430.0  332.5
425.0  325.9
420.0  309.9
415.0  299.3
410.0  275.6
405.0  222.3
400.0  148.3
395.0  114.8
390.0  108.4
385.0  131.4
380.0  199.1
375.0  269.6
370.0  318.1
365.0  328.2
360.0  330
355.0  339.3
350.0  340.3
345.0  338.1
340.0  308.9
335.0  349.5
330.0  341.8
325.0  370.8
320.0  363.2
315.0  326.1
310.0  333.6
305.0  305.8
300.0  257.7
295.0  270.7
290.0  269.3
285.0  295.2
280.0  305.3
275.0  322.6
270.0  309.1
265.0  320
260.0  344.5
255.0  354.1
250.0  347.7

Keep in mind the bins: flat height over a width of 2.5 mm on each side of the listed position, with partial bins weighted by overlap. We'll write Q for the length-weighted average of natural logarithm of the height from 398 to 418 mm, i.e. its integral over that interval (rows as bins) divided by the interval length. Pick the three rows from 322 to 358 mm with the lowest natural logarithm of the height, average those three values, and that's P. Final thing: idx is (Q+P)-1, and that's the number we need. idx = 10.2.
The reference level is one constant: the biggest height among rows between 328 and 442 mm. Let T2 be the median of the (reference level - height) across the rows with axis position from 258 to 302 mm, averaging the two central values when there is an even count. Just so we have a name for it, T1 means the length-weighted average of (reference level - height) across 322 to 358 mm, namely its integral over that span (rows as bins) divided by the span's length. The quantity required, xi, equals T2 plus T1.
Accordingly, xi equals 54.5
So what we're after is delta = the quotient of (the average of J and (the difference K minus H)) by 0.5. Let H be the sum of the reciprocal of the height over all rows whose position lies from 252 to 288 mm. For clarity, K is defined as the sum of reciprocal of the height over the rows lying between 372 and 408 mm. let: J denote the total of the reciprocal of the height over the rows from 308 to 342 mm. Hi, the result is 0.044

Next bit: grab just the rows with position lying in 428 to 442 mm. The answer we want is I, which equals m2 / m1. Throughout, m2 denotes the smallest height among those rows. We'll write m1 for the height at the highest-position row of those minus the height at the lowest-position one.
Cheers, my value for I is 18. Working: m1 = 18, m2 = 332.5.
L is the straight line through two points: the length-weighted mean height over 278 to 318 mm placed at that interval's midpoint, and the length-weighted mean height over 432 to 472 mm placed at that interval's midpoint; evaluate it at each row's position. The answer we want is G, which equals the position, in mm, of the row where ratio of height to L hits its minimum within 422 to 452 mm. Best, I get 425.0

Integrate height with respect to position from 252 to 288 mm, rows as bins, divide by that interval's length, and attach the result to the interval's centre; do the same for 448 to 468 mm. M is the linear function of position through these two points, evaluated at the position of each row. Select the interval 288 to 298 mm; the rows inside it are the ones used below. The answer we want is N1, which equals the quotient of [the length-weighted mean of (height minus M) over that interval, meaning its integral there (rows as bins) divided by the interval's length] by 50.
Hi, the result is -1.1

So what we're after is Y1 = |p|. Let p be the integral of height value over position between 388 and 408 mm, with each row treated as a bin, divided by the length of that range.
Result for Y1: 153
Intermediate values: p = 153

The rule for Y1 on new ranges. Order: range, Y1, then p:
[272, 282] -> 314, 314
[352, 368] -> 332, 332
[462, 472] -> 365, 365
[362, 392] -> 229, 229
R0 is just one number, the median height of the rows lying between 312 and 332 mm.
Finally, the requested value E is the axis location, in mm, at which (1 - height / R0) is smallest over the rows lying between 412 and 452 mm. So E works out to 440.0 mm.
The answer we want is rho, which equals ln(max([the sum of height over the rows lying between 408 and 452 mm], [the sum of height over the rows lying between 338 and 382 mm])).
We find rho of 7.98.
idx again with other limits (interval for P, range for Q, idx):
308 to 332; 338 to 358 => 10.6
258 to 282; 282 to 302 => 10.4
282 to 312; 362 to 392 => 9.9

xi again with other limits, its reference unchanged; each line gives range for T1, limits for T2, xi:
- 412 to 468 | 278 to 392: 43.7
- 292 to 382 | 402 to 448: 58.8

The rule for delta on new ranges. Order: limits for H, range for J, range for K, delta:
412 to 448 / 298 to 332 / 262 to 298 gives 0.024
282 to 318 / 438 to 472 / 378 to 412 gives 0.041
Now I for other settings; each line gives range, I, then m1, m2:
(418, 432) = 14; 23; 309.9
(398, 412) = 1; 127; 148.3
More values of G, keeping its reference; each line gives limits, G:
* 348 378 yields 375.0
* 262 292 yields 290.0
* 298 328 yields 300.0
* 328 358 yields 340.0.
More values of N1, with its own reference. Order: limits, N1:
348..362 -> -0.1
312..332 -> 0.4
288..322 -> -0.5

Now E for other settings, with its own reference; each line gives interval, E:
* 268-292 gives 275.0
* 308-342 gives 325.0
